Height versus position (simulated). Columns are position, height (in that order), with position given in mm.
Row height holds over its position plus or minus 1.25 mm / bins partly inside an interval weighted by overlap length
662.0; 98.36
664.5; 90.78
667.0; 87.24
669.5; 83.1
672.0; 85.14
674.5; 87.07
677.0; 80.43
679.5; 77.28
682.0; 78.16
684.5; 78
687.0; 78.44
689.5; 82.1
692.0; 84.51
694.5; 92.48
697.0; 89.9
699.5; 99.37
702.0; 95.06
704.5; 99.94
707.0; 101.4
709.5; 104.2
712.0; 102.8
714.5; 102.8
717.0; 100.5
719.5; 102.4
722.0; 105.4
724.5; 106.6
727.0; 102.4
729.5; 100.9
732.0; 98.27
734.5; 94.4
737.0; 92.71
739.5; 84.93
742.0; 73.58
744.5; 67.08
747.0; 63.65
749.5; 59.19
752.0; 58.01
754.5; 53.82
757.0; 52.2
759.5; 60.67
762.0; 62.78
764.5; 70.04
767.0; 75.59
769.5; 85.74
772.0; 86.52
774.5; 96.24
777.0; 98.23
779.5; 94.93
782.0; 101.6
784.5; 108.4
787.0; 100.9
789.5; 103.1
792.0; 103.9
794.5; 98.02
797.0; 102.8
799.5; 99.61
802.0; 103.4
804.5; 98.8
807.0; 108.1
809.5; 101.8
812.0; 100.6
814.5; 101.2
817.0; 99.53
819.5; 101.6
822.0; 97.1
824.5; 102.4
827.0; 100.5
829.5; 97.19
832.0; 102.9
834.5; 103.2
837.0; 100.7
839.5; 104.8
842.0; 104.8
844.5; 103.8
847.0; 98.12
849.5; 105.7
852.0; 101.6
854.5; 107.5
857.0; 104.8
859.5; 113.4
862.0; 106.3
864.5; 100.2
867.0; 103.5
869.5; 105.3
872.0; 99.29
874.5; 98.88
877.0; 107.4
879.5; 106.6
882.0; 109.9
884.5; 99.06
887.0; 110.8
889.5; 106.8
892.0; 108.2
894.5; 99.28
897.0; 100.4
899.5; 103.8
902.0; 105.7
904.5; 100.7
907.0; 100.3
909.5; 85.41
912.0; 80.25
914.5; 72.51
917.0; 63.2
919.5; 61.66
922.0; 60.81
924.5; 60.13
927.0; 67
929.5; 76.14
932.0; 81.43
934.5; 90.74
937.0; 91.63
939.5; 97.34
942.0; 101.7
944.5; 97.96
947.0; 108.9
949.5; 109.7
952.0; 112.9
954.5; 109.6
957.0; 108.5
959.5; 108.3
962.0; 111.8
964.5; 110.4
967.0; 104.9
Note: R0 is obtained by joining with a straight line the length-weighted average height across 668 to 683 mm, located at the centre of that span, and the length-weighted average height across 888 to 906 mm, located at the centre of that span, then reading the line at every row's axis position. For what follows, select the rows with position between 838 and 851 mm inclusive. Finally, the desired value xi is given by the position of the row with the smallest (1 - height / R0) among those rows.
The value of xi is 839.5 mm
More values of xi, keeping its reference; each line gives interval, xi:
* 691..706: 699.5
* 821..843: 839.5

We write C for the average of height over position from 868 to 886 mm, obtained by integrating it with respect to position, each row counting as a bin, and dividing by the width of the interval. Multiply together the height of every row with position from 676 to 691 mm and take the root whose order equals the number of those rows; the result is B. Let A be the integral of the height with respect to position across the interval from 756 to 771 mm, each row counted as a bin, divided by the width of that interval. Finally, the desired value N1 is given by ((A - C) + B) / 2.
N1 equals 22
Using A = 68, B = 79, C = 104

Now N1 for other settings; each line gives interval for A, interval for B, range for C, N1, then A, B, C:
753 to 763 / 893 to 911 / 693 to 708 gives 30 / 57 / 99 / 96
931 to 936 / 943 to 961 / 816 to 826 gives 47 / 87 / 108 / 100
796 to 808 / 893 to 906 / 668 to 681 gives 61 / 102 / 102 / 83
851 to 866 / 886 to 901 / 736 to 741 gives 61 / 106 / 105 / 88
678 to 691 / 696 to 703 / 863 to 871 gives 35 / 79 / 95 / 103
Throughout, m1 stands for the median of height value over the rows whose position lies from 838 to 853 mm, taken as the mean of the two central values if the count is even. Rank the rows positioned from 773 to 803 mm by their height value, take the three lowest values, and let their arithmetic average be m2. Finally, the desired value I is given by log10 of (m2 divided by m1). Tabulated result -0.03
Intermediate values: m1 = 104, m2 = 96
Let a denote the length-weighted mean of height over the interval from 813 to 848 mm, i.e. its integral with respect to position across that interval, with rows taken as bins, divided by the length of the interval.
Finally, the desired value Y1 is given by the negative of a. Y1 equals -101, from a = 101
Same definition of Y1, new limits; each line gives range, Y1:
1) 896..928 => -82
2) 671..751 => -90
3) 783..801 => -102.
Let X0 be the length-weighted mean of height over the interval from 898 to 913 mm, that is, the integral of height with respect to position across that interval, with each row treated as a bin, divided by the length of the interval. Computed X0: 96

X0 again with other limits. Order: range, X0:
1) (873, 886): 104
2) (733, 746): 82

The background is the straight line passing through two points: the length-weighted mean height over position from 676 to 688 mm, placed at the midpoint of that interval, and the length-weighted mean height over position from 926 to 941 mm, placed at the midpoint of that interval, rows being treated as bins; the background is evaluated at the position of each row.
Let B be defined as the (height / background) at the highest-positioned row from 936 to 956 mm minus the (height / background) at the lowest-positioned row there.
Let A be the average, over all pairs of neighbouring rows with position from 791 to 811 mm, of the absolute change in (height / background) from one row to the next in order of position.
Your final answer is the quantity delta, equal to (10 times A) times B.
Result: 0.14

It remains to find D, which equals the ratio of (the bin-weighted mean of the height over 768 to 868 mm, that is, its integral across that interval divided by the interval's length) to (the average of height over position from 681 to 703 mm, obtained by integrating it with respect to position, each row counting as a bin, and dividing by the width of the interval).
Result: 1.2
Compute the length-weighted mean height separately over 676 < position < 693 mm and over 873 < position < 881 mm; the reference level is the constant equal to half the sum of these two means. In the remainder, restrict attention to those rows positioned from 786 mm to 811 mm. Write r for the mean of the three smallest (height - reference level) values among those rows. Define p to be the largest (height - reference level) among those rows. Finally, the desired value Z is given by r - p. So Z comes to -9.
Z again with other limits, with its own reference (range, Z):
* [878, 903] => -11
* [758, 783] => -37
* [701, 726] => -8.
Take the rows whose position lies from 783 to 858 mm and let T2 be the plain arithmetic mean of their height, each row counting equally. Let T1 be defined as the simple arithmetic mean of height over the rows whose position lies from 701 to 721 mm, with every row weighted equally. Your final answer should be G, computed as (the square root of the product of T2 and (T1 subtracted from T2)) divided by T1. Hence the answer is 0.10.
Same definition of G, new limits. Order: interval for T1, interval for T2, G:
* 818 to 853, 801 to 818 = 0.04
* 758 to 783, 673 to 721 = 0.33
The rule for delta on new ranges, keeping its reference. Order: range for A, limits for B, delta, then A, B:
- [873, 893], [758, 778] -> 0.32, 0.069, 0.5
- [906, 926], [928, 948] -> 0.26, 0.069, 0.4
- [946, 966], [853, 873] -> -0.02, 0.023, -0.1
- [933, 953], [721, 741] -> -0.13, 0.049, -0.3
